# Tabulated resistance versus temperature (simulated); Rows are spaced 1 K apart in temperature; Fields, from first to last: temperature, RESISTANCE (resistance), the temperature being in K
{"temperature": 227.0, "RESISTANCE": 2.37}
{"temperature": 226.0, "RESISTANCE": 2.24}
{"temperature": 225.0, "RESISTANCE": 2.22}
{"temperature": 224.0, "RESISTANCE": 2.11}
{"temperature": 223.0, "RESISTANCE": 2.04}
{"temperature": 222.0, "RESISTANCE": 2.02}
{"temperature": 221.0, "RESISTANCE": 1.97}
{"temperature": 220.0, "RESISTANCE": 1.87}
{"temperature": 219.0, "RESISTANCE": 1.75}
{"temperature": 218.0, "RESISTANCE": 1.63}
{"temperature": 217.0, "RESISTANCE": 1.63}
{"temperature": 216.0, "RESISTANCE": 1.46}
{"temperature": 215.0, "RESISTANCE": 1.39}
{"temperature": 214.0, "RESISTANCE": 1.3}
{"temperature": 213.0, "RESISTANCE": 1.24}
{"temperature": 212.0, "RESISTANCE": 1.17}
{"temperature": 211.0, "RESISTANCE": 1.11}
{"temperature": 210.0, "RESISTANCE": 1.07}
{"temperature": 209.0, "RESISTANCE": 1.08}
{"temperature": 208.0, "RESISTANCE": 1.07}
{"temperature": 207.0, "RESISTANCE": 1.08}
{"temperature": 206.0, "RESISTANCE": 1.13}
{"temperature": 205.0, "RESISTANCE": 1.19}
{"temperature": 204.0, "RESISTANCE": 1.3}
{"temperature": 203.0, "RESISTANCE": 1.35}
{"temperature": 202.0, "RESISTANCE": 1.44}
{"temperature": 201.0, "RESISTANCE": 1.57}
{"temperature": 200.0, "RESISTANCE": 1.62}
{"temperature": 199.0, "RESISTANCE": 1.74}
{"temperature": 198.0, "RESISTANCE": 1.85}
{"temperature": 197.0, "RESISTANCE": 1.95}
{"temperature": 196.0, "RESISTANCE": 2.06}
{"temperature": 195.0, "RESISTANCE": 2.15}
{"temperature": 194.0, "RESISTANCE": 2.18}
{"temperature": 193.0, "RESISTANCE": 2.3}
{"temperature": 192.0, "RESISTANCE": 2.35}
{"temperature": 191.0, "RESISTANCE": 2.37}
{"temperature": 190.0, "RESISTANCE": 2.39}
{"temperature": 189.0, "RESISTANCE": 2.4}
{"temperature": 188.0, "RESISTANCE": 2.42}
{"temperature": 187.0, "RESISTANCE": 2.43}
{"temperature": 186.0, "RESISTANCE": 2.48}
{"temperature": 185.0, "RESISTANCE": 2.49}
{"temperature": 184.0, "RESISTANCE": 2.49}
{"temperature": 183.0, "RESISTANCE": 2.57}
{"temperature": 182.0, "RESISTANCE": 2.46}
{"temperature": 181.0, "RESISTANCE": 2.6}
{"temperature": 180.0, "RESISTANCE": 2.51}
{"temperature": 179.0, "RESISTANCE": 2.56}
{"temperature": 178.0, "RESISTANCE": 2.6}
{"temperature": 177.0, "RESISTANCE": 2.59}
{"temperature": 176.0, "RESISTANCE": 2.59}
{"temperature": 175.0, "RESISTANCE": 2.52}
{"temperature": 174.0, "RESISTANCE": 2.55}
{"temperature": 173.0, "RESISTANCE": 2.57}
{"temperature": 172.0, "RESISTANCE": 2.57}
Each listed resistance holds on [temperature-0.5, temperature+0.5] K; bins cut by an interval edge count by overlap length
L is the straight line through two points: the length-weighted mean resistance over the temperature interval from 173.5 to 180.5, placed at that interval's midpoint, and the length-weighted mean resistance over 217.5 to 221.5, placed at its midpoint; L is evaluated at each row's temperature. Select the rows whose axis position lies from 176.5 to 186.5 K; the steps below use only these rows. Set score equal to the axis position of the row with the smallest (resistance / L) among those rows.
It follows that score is 182.0 K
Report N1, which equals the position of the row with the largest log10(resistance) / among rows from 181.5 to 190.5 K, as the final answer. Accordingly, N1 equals 183.0 K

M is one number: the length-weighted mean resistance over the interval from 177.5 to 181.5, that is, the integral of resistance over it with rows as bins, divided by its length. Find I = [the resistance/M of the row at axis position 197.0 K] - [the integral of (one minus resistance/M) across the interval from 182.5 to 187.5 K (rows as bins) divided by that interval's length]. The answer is 0.7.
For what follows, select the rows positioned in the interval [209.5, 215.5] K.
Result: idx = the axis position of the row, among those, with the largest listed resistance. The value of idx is 215.0 K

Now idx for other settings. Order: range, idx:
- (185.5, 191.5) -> 186.0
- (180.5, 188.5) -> 181.0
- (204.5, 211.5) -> 205.0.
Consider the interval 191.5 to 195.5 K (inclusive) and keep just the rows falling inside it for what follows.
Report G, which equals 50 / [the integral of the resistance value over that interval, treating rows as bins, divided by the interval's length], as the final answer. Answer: 22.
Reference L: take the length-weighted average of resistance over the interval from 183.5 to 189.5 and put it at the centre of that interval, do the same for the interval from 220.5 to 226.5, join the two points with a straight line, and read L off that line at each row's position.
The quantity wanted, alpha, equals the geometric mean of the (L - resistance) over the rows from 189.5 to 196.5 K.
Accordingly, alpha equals 0.1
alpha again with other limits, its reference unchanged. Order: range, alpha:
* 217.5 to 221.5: 0.3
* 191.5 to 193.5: 0.1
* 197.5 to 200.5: 0.6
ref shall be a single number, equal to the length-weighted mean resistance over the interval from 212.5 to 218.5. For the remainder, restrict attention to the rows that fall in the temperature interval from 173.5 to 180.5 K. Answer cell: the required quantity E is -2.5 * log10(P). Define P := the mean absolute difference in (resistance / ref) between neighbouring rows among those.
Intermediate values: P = 0.023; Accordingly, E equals 4.09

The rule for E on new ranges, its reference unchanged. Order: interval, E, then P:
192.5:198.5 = 3.01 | 0.062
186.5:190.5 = 5.08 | 0.009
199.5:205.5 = 3.06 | 0.060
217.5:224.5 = 3.14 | 0.055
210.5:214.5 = 3.39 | 0.044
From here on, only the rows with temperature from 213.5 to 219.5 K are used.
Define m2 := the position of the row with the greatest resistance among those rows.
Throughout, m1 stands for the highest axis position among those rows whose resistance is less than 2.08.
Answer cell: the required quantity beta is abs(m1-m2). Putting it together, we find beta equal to 0 K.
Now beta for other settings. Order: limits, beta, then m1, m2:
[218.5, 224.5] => 1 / 223.0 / 224.0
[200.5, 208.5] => 7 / 208.0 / 201.0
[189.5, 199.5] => 9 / 199.0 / 190.0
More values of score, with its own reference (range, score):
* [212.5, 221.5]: 213.0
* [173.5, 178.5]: 175.0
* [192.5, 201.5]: 201.0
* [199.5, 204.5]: 204.0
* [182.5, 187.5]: 187.0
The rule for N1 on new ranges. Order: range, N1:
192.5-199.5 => 193.0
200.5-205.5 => 201.0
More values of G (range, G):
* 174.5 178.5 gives 19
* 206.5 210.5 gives 47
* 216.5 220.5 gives 29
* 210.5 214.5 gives 41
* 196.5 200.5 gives 28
